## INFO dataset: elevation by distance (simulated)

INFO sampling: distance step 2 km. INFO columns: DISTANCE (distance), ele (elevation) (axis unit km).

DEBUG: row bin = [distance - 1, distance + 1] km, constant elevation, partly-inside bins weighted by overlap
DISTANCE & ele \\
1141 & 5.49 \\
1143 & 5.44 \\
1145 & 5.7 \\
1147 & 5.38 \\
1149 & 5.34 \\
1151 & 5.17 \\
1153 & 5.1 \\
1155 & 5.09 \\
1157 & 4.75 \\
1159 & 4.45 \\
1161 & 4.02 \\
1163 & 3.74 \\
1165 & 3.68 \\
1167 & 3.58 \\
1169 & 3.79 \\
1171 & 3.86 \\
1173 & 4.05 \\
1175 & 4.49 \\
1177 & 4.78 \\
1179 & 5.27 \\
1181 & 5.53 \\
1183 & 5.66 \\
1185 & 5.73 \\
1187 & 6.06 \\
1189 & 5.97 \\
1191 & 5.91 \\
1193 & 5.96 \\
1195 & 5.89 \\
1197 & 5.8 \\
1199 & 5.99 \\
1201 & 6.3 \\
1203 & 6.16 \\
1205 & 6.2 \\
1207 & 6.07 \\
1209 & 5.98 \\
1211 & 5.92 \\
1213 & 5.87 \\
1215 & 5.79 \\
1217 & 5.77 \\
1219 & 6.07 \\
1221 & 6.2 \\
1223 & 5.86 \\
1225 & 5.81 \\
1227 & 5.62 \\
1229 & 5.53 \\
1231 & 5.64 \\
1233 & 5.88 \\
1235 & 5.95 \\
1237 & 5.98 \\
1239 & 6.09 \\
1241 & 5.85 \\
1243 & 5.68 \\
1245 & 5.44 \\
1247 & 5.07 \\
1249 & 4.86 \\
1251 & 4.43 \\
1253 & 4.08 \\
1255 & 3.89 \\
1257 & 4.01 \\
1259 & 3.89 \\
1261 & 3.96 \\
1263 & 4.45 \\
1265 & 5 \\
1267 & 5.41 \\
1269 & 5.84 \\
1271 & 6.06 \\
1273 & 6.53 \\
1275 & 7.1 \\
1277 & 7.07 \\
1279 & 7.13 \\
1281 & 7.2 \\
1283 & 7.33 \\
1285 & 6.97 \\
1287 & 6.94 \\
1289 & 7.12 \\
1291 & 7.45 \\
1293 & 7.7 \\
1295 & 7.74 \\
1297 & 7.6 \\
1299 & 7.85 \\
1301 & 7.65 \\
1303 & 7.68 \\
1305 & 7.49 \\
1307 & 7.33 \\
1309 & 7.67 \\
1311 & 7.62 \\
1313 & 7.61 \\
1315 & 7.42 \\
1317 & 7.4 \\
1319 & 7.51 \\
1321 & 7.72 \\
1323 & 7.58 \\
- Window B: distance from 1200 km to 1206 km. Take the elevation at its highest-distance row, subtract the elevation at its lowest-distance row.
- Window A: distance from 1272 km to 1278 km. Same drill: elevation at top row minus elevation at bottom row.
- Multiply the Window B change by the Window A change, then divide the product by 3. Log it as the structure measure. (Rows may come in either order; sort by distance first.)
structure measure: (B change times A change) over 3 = -0.02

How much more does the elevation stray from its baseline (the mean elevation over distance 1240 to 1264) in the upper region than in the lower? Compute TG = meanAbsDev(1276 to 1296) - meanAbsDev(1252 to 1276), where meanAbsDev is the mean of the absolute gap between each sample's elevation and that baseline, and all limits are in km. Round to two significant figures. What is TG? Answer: 1.7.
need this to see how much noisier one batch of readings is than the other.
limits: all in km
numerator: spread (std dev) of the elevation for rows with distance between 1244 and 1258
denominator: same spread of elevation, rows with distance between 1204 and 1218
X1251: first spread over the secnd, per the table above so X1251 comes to 3.9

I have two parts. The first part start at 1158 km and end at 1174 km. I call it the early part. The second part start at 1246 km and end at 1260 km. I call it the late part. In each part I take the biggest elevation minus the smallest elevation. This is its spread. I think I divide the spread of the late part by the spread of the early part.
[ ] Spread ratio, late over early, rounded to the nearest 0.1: 1.4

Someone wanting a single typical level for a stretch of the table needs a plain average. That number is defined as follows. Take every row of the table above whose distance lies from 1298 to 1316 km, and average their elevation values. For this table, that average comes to 7.6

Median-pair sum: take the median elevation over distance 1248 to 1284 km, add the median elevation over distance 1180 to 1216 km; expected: 11.1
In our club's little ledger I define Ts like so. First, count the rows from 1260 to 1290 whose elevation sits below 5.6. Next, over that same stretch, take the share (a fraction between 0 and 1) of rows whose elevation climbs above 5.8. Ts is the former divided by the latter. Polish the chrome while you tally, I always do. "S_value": 5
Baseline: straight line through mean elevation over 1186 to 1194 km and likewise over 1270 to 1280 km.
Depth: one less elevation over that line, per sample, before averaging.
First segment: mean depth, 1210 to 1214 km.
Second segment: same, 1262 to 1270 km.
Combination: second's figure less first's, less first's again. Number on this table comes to 0.13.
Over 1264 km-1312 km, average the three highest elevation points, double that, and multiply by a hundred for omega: 1553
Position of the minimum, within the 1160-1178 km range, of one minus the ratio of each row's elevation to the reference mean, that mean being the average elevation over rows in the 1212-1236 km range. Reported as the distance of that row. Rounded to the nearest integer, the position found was 1177 km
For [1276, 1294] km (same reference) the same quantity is 1293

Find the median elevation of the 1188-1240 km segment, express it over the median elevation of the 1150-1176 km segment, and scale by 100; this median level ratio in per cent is 147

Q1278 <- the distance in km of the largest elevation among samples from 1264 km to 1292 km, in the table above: 1291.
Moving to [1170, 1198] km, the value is 1187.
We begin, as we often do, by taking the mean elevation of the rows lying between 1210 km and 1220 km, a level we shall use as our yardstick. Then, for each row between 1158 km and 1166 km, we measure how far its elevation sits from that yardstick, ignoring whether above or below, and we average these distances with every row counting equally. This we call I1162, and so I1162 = 1.9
